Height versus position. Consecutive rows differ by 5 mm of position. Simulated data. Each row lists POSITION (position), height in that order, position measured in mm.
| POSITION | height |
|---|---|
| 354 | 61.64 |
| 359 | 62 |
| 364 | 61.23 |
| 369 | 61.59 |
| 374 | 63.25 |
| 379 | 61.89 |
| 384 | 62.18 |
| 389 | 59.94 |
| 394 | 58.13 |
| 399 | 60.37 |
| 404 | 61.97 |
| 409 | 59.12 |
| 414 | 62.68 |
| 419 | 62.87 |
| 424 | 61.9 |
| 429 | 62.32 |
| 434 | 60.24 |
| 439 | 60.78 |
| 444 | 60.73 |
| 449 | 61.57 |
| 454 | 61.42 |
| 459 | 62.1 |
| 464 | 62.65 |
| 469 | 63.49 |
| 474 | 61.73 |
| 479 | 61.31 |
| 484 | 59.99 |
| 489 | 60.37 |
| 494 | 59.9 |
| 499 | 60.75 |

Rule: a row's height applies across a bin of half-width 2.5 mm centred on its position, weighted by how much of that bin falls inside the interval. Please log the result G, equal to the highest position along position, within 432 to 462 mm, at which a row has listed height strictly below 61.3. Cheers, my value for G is 444 mm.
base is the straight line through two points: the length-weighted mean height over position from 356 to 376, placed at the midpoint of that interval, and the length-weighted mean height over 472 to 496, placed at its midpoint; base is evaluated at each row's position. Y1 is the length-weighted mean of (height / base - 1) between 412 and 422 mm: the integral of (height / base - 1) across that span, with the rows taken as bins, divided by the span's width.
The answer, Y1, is 0.022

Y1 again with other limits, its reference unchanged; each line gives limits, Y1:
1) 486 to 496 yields -0.007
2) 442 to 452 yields 0.002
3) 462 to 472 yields 0.036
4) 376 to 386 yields 0.005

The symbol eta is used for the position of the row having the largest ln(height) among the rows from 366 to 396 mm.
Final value 374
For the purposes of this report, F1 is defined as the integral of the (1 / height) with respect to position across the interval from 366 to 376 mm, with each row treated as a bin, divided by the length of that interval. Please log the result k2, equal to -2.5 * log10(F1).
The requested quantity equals 4.49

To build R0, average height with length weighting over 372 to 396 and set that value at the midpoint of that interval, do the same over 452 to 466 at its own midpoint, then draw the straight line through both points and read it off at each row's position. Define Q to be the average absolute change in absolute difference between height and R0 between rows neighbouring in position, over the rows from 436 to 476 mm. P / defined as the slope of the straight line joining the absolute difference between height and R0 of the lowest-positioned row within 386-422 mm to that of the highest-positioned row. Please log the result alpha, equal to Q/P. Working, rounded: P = 0.00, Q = 0.53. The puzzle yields 147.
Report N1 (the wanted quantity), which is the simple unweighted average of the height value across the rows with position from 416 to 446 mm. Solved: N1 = 61.5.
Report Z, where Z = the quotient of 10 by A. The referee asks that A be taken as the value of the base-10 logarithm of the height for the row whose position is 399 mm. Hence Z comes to 5.62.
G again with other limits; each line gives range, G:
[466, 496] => 494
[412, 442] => 439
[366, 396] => 394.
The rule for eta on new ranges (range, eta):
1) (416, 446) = 419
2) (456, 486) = 469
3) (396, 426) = 419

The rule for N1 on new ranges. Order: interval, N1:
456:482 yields 62.3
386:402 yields 59.5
